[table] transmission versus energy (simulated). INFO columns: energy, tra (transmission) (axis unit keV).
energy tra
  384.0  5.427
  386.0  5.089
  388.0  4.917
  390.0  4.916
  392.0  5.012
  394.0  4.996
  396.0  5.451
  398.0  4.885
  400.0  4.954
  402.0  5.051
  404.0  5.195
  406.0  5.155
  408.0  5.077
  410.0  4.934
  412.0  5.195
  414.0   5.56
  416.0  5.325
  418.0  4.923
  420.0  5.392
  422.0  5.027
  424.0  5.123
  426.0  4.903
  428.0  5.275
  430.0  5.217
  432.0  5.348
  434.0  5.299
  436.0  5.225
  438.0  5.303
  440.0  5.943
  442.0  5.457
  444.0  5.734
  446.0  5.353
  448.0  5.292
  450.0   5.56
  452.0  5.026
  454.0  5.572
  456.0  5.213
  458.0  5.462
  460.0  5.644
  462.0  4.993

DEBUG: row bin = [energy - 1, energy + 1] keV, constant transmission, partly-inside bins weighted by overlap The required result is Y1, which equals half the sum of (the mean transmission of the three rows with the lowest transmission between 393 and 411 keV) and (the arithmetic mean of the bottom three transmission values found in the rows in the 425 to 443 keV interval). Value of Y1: 5.02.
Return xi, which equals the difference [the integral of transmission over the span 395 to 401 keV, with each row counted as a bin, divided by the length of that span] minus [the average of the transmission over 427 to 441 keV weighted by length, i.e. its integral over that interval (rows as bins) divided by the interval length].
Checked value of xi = -0.3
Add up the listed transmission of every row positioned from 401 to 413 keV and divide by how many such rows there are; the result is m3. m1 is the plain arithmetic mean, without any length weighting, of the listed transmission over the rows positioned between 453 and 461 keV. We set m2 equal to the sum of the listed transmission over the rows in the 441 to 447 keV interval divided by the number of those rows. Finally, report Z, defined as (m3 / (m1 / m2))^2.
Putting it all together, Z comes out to 26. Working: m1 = 5.5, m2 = 5.51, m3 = 5.10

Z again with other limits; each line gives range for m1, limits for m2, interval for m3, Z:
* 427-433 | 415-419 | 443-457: 27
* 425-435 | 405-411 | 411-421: 26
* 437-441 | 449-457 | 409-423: 24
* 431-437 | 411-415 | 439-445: 34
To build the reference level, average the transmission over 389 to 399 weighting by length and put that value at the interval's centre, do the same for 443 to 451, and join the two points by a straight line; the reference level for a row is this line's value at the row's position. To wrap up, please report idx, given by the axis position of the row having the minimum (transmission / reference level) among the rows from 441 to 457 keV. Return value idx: 452.0 keV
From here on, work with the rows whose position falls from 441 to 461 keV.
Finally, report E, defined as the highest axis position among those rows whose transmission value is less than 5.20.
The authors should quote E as 452.0 keV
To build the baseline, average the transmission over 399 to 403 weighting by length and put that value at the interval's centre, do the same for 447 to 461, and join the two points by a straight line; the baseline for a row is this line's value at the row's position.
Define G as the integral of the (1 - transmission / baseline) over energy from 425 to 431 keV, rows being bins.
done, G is 0.08 keV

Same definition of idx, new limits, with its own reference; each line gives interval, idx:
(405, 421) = 418.0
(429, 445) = 436.0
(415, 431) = 426.0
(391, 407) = 398.0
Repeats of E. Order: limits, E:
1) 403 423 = 422.0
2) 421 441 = 426.0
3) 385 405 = 404.0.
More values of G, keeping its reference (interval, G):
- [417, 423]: 0.03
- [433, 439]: -0.02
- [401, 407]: -0.13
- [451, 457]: 0.14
